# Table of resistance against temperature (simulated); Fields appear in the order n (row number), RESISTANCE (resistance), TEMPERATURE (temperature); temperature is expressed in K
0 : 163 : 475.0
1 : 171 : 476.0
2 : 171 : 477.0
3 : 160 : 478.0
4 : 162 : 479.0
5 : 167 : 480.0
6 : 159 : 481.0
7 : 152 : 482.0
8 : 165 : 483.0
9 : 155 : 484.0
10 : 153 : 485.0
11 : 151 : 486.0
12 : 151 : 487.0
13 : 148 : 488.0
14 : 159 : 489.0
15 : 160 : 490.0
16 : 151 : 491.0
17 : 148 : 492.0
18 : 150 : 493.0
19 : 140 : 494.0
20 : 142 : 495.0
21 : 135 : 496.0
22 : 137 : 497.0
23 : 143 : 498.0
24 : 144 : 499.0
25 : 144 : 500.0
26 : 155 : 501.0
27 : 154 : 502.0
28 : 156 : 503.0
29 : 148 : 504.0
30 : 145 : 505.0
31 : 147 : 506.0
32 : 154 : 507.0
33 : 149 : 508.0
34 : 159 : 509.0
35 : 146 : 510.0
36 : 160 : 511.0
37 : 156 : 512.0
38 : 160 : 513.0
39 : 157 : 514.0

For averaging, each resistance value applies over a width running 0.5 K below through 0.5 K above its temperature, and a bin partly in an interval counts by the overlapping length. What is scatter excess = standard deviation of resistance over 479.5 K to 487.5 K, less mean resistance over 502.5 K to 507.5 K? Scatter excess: -144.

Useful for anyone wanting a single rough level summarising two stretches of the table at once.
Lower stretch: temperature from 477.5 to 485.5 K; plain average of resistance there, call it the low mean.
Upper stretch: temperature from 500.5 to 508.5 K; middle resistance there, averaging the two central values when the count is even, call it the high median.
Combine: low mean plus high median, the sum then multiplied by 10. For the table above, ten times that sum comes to 3106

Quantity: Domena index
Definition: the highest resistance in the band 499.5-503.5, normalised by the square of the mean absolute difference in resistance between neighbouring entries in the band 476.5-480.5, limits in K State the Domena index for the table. 4.3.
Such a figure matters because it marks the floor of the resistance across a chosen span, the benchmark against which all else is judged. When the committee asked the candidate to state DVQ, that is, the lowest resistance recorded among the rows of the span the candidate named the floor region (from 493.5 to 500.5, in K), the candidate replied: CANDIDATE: 135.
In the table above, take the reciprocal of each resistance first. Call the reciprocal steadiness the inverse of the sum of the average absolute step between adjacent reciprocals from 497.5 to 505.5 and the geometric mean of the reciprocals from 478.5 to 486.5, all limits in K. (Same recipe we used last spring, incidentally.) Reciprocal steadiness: 154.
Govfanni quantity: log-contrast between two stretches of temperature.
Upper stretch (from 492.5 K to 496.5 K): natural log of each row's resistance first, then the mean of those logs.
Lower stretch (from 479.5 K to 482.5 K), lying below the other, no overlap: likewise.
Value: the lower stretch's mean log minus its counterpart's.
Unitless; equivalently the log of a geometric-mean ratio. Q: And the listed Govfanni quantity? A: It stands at 0.12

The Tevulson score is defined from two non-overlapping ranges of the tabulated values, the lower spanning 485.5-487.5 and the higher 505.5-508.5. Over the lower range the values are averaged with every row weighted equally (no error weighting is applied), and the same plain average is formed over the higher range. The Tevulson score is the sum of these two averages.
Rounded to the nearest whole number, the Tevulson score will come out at 301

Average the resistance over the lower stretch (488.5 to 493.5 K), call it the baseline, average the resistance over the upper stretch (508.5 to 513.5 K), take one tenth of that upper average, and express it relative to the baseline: 0.102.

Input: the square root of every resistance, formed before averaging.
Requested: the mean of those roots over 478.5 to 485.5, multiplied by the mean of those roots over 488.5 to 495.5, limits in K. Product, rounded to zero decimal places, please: 154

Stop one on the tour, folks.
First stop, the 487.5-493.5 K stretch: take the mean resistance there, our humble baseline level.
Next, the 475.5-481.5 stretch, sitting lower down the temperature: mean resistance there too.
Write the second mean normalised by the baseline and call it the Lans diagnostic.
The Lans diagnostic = 1.08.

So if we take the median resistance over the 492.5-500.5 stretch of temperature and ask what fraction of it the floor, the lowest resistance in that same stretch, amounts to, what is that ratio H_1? 0.947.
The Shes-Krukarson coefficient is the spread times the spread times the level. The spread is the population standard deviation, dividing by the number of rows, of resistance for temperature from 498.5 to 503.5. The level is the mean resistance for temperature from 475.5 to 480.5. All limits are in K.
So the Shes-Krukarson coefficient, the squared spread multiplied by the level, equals 4893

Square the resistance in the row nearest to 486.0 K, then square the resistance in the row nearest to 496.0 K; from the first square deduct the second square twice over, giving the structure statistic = -13649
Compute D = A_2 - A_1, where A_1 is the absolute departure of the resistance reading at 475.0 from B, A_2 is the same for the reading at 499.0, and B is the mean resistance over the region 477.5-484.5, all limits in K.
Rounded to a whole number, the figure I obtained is 13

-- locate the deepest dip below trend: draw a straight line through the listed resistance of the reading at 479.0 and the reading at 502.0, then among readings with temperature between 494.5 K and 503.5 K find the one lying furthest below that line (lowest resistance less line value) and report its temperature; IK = 496.0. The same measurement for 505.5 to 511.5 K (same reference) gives 506.0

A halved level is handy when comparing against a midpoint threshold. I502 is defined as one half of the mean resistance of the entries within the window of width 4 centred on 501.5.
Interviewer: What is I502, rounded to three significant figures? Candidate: 76.1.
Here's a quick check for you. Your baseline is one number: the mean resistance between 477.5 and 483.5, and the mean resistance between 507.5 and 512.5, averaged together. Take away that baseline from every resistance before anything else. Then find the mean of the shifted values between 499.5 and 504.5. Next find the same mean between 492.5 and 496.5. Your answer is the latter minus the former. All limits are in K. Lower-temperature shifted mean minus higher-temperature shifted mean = -10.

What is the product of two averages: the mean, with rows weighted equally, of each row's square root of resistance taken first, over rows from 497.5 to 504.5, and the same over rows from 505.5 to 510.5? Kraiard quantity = 150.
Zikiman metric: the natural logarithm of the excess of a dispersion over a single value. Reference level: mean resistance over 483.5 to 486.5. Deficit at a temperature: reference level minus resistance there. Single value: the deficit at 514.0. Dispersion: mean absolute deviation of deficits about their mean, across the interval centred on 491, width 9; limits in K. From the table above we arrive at 2.2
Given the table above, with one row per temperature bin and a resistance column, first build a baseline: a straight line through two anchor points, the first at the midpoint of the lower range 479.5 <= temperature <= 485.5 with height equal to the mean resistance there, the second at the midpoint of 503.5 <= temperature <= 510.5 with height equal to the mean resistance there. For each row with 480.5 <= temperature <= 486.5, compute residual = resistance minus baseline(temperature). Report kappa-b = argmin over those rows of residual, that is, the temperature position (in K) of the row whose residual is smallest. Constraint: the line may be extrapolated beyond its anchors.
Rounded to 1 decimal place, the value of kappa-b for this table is 482.0 K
